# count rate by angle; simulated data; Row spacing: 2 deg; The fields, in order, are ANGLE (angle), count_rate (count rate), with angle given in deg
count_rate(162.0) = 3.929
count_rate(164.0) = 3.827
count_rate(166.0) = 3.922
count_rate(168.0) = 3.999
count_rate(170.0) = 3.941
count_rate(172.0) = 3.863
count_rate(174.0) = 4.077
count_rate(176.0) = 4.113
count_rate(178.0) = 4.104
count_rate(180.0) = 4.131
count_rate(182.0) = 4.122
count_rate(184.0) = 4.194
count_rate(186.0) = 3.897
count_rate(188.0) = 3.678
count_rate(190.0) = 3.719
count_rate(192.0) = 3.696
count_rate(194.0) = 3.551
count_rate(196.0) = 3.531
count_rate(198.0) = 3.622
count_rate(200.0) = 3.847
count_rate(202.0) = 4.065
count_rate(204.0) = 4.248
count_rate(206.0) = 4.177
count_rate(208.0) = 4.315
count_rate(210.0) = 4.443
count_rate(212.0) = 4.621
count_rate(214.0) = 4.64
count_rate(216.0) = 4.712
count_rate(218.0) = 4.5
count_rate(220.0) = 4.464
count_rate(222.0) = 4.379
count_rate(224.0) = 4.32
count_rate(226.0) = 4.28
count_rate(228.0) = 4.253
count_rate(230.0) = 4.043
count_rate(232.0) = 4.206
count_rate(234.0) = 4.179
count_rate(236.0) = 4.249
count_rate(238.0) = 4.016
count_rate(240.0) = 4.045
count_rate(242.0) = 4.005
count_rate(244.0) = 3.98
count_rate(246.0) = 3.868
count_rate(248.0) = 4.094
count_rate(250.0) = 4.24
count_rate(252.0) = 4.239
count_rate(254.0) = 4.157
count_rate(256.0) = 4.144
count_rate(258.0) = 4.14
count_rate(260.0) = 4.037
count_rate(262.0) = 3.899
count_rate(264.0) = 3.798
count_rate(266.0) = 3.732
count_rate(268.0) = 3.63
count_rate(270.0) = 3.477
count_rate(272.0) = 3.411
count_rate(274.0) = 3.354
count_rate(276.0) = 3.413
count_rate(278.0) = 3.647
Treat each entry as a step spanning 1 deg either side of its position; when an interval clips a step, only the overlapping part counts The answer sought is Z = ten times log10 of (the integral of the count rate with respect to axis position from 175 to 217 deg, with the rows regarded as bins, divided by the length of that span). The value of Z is 6.09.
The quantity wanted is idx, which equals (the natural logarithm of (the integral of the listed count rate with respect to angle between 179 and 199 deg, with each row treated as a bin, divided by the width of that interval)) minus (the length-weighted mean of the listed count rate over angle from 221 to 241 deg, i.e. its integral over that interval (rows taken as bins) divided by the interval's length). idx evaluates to -2.86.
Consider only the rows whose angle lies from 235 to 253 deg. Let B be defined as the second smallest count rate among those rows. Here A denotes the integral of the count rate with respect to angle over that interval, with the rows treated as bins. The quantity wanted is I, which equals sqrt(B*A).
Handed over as 17.1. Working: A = 73.5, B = 3.98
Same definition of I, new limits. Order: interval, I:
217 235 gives 18.0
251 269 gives 16.3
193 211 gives 15.9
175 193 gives 16.2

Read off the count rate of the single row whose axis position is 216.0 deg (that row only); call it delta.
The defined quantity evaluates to 4.712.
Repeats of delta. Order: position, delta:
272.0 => 3.411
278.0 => 3.647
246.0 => 3.868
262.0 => 3.899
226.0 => 4.28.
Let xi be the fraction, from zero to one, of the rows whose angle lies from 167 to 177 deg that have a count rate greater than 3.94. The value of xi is 0.8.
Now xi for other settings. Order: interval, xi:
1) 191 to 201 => 0.0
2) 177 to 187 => 0.8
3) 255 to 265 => 0.6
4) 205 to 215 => 1.0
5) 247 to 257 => 1.0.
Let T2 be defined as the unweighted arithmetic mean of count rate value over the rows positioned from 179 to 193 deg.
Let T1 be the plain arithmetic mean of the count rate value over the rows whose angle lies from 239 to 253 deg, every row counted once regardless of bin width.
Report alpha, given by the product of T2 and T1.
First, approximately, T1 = 4.07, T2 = 3.92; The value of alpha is 15.9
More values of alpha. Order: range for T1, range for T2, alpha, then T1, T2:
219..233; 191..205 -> 16.2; 4.28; 3.79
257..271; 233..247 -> 15.5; 3.82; 4.05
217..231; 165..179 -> 17.3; 4.32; 4.00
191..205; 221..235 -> 16.1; 3.79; 4.24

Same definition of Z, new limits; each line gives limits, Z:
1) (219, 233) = 6.31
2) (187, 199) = 5.60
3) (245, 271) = 5.97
